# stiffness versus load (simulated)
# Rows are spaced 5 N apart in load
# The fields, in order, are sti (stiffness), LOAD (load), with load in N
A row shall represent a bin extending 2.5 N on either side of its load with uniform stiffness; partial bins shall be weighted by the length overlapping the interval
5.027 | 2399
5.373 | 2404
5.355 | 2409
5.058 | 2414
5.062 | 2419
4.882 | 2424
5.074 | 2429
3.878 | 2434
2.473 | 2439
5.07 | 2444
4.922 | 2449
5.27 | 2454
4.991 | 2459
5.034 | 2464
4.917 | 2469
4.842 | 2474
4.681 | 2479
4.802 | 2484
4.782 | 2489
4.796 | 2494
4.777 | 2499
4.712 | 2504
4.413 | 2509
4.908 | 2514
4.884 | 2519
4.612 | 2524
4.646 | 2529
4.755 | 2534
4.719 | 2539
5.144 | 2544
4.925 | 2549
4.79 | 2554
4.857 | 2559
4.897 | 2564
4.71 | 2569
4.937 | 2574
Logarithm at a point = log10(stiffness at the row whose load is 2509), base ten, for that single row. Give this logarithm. 0.645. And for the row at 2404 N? 0.730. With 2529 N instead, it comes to 0.667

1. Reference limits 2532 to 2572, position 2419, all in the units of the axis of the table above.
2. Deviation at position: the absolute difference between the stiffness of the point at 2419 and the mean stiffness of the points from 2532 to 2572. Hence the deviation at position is 0.21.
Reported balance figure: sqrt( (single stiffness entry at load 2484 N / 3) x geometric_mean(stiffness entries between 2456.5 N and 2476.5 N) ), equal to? 2.81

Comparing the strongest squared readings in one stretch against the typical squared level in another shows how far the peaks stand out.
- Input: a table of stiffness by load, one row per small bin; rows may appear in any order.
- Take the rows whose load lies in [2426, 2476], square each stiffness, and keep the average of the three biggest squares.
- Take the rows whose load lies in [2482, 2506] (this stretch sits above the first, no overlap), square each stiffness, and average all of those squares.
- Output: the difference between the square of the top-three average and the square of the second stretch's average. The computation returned 178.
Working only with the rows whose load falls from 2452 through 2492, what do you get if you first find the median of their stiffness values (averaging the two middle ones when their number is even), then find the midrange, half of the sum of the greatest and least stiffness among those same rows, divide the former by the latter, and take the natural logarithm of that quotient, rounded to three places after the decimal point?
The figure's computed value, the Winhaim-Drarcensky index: -0.019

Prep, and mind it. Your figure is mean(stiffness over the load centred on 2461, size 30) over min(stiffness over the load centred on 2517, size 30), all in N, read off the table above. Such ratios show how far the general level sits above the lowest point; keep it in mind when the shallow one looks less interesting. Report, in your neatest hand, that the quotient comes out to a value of 1.13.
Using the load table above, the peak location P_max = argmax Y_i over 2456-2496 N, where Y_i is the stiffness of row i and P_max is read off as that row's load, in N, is 2464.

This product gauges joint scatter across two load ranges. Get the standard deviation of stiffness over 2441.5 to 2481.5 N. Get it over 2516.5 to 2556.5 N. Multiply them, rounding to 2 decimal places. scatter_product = 0.03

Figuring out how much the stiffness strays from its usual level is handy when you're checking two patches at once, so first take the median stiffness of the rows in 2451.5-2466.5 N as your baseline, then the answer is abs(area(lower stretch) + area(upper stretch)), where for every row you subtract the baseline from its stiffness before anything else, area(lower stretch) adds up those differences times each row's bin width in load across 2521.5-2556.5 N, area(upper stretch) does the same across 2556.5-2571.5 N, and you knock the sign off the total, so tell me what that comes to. 11.4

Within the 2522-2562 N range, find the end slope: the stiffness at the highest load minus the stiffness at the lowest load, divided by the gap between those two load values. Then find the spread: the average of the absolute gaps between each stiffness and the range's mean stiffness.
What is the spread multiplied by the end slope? 0.001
